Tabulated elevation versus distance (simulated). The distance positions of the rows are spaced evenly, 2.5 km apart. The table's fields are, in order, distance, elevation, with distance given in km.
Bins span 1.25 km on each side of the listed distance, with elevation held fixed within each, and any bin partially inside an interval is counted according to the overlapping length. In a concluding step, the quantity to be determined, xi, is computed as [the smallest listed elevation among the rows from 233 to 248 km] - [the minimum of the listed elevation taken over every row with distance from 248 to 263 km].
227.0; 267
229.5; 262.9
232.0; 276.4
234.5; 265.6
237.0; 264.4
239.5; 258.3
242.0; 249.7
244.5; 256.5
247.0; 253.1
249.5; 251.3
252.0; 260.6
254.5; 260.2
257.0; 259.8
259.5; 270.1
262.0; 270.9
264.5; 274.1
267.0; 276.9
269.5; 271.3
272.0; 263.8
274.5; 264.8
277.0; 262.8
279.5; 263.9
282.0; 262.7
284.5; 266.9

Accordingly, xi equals -2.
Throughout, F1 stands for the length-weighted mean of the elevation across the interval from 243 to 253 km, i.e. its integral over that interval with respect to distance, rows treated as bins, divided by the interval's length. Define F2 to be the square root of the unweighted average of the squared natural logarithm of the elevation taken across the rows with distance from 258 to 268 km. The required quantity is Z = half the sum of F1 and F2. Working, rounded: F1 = 255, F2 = 5.61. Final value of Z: 130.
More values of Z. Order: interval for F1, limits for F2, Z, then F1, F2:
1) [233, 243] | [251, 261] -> 133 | 260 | 5.57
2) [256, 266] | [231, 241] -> 137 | 269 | 5.58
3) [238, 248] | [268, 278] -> 130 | 255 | 5.58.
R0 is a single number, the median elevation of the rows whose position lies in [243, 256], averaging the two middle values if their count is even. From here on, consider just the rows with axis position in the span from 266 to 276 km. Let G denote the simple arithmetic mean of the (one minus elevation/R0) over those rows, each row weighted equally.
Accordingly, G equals -0.05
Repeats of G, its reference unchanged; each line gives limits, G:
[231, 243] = -0.02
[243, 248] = 0.01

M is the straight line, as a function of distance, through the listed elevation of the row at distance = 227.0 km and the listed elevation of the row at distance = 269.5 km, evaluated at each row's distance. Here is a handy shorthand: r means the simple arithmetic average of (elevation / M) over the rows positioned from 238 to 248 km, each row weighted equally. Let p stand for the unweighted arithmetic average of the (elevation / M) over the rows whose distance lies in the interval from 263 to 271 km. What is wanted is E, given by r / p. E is 0.94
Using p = 1.01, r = 0.947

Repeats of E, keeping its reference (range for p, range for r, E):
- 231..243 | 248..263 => 0.99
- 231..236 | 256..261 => 0.97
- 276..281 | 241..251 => 0.97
